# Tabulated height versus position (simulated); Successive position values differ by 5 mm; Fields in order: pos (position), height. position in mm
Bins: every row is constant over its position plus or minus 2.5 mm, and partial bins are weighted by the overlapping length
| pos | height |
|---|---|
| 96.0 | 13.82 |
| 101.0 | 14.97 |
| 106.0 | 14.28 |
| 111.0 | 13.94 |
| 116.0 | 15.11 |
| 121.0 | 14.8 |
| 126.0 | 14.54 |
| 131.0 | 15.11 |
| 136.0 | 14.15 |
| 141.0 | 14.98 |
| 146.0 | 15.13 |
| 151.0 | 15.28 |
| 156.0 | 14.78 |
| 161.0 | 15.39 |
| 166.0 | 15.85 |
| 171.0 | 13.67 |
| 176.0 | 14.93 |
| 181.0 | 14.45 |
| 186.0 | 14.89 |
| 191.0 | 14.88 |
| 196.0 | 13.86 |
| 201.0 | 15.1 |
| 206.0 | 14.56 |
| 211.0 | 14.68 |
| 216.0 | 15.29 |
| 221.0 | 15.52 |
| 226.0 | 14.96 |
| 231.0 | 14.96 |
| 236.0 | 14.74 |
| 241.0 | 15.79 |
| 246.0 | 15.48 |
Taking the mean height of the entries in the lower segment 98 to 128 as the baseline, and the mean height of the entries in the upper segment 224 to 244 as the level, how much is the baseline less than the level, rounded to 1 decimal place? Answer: 0.5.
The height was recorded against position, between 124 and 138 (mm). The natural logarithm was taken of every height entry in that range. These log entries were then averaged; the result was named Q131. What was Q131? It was 2.68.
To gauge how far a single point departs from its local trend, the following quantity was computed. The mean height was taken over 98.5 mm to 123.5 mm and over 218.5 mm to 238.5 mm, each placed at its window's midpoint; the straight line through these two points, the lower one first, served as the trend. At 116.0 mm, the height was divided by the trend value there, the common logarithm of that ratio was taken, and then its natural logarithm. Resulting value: -4.28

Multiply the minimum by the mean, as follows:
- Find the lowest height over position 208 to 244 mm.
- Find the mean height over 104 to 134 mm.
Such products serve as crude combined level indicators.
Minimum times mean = 215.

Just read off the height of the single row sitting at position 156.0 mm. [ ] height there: 14.78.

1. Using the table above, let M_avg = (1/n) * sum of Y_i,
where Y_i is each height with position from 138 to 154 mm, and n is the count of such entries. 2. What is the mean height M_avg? 15.1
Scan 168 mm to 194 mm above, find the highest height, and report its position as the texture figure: 176.0 mm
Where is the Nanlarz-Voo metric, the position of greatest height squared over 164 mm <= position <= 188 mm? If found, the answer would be 166.0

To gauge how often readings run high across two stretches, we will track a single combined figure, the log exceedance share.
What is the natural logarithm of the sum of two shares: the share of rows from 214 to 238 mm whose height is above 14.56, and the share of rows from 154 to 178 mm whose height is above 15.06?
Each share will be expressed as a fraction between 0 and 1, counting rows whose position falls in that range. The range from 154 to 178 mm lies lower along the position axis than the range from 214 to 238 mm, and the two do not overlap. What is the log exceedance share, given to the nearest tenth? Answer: 0.3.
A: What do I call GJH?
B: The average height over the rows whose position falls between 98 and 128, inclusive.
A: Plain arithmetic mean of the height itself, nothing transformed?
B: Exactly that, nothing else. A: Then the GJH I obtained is 14.6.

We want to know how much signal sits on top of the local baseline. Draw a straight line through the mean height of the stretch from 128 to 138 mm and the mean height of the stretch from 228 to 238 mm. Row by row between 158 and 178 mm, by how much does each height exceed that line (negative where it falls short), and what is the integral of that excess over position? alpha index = 5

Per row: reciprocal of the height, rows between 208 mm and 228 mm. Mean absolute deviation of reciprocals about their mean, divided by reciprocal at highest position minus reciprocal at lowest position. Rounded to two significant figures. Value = -1.0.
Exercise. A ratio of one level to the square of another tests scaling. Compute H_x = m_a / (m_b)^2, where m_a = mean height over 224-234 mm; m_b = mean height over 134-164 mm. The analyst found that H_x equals 0.067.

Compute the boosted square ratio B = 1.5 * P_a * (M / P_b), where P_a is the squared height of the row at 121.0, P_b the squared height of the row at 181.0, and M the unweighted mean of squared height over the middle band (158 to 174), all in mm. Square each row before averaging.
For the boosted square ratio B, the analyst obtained 354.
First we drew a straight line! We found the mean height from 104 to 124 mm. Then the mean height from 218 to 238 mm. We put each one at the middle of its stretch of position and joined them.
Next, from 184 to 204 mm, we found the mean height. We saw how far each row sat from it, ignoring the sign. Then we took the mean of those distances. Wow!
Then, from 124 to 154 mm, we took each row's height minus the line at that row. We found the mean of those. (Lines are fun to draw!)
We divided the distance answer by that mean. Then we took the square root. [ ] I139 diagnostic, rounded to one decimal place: 1.4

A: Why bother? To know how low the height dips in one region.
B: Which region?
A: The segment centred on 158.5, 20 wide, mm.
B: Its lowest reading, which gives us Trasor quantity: 14.78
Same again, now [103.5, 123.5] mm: 13.94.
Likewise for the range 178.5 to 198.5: 13.86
